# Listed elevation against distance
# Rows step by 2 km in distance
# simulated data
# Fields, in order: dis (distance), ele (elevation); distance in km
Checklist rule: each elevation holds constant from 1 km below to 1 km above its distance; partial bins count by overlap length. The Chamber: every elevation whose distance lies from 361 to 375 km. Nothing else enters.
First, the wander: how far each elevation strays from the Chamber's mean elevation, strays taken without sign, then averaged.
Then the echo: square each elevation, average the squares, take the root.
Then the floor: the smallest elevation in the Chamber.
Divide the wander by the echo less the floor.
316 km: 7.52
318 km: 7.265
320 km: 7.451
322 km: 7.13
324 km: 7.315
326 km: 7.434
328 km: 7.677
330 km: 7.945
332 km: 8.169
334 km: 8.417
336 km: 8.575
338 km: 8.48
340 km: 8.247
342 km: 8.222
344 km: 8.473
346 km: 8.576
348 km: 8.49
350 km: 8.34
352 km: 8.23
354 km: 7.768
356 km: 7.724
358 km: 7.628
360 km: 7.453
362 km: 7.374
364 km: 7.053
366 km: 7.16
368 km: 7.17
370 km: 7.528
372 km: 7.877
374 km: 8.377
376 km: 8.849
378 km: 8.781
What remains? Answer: 0.78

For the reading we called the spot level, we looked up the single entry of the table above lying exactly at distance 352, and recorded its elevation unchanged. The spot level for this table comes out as 8.23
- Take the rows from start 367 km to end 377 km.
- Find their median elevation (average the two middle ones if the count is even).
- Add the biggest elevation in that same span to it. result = 16.7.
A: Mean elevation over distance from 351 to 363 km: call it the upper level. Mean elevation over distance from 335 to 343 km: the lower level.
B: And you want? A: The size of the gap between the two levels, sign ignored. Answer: 0.7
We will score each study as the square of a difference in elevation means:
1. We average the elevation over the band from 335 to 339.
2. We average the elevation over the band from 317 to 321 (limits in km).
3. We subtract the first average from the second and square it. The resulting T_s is 1.37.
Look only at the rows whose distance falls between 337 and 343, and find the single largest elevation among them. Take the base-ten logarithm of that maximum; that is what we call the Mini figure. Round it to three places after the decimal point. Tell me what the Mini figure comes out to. 0.928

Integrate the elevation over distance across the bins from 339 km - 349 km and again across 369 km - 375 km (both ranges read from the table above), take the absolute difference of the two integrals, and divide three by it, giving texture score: 0.0823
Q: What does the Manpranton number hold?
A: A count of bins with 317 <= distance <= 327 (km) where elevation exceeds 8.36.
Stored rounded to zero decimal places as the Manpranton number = 0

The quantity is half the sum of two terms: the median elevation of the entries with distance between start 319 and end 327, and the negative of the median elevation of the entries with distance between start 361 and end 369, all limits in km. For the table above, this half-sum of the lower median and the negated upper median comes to 0.1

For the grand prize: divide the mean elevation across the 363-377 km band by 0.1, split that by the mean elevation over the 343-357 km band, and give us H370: 9.4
